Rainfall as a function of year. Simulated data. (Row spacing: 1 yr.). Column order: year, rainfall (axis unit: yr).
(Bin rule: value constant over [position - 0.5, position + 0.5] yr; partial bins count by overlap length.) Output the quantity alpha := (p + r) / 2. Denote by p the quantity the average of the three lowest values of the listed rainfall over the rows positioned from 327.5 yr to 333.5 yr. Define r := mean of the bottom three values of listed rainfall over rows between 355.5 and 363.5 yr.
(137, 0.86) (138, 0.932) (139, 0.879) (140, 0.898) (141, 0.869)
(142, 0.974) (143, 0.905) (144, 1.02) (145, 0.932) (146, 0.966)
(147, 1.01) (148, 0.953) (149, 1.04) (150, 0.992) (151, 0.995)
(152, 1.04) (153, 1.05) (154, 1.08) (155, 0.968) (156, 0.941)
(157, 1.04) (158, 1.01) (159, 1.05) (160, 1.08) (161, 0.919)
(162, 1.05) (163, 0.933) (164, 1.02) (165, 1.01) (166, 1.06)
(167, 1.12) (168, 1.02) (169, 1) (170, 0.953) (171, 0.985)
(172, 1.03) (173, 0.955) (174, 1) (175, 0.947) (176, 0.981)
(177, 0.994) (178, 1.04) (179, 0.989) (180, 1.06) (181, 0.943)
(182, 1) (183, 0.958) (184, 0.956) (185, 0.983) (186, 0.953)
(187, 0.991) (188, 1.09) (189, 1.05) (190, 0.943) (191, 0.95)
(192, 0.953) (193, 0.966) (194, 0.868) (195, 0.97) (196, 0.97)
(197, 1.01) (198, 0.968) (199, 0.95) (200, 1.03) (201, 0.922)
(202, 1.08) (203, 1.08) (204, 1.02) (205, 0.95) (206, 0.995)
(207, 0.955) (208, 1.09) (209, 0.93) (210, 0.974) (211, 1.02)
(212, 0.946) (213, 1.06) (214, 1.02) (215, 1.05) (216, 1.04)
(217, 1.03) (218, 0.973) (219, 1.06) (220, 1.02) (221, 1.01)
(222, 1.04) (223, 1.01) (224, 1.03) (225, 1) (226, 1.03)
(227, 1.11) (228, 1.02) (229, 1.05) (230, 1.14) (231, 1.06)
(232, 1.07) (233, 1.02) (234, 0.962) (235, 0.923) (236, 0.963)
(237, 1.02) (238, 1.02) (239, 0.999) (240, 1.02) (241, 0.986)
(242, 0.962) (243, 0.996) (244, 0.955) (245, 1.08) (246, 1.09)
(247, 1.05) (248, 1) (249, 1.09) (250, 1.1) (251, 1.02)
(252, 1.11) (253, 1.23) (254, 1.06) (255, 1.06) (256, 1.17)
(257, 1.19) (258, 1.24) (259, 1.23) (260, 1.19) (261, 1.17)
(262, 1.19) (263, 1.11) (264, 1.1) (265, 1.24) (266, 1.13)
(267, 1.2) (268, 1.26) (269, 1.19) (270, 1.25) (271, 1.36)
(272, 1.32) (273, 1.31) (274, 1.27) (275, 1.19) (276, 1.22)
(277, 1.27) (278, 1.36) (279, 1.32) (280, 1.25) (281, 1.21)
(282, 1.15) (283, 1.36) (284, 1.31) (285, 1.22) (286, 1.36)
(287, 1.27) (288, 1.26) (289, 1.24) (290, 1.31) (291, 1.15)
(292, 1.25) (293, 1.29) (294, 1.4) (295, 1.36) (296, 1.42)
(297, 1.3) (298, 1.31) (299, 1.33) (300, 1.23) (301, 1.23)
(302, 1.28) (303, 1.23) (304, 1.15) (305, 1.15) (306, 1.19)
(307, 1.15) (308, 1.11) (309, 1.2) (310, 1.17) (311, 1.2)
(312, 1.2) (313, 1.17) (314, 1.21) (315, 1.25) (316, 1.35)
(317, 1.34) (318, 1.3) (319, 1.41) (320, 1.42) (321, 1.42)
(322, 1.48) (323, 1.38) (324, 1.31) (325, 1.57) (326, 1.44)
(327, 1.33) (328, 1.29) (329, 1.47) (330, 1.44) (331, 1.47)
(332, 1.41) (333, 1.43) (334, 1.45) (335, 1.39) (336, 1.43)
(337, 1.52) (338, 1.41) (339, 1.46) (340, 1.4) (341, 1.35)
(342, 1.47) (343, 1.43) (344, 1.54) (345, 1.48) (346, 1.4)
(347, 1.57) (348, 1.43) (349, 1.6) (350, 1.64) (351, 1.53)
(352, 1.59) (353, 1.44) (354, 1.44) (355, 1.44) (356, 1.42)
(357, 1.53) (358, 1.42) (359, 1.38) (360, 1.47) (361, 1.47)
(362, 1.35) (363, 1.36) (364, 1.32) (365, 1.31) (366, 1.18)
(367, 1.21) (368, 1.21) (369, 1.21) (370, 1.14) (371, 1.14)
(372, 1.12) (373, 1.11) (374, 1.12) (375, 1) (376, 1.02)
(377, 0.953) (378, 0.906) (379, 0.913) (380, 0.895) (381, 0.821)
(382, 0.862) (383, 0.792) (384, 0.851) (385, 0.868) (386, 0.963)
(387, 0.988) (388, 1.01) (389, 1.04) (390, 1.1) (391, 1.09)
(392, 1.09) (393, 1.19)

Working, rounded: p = 1.38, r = 1.36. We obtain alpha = 1.37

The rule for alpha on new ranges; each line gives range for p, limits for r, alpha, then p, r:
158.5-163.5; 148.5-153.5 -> 0.99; 0.97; 1.01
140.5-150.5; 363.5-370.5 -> 1.04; 0.90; 1.18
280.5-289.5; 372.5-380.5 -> 1.05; 1.19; 0.90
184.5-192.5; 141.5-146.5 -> 0.94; 0.95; 0.93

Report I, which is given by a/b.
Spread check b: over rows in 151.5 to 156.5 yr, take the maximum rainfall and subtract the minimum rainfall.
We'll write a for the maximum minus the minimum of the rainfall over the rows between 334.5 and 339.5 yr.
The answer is 0.9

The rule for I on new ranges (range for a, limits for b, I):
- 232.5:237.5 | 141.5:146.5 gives 0.8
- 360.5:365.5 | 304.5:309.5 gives 1.8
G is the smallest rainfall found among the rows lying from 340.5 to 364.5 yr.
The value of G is 1.32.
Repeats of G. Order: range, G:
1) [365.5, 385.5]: 0.792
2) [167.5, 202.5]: 0.868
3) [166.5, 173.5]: 0.953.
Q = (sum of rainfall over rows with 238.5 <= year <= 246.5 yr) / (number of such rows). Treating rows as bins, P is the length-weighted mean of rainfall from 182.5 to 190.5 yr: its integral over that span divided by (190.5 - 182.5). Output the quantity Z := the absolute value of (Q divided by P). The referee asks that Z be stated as 1.02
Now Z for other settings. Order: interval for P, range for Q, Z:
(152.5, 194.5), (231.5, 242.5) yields 1.00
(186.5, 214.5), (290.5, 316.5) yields 1.25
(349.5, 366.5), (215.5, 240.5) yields 0.72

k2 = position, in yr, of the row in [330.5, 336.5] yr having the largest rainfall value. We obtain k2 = 331 yr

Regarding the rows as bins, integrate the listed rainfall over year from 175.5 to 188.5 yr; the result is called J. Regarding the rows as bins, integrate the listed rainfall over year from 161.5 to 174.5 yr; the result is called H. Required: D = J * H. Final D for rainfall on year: 170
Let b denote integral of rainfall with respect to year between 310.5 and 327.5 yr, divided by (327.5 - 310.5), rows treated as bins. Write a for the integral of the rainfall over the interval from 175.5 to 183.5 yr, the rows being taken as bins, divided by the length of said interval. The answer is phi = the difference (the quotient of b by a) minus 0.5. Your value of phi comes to 0.85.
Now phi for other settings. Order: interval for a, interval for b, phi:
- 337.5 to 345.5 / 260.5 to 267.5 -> 0.31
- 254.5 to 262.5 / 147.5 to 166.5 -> 0.36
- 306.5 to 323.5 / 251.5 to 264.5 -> 0.40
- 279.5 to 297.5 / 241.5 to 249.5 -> 0.30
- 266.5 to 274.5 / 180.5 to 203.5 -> 0.27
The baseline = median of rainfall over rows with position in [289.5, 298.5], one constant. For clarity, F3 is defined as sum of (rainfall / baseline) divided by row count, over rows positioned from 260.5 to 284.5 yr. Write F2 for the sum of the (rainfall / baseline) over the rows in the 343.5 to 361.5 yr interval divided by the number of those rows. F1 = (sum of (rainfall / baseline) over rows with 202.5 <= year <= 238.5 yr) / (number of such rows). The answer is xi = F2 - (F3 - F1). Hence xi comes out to 0.97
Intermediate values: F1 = 0.78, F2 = 1.14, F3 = 0.946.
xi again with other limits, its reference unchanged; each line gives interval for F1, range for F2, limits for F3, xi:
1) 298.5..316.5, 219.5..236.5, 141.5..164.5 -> 0.95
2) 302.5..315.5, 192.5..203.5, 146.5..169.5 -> 0.88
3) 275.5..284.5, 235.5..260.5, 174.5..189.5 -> 1.03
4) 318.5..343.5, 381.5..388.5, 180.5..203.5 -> 1.03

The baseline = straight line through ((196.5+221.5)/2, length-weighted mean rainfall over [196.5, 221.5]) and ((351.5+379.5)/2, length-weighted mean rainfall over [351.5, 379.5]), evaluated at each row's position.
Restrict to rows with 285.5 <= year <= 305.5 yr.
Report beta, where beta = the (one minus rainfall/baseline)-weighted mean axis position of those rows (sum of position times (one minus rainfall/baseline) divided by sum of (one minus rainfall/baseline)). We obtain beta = 294.0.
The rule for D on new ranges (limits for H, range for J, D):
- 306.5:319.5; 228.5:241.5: 213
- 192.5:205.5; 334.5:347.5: 241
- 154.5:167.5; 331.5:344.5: 247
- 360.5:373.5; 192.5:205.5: 206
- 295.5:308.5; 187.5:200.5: 205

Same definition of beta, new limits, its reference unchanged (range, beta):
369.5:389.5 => 380.8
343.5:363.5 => 352.2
